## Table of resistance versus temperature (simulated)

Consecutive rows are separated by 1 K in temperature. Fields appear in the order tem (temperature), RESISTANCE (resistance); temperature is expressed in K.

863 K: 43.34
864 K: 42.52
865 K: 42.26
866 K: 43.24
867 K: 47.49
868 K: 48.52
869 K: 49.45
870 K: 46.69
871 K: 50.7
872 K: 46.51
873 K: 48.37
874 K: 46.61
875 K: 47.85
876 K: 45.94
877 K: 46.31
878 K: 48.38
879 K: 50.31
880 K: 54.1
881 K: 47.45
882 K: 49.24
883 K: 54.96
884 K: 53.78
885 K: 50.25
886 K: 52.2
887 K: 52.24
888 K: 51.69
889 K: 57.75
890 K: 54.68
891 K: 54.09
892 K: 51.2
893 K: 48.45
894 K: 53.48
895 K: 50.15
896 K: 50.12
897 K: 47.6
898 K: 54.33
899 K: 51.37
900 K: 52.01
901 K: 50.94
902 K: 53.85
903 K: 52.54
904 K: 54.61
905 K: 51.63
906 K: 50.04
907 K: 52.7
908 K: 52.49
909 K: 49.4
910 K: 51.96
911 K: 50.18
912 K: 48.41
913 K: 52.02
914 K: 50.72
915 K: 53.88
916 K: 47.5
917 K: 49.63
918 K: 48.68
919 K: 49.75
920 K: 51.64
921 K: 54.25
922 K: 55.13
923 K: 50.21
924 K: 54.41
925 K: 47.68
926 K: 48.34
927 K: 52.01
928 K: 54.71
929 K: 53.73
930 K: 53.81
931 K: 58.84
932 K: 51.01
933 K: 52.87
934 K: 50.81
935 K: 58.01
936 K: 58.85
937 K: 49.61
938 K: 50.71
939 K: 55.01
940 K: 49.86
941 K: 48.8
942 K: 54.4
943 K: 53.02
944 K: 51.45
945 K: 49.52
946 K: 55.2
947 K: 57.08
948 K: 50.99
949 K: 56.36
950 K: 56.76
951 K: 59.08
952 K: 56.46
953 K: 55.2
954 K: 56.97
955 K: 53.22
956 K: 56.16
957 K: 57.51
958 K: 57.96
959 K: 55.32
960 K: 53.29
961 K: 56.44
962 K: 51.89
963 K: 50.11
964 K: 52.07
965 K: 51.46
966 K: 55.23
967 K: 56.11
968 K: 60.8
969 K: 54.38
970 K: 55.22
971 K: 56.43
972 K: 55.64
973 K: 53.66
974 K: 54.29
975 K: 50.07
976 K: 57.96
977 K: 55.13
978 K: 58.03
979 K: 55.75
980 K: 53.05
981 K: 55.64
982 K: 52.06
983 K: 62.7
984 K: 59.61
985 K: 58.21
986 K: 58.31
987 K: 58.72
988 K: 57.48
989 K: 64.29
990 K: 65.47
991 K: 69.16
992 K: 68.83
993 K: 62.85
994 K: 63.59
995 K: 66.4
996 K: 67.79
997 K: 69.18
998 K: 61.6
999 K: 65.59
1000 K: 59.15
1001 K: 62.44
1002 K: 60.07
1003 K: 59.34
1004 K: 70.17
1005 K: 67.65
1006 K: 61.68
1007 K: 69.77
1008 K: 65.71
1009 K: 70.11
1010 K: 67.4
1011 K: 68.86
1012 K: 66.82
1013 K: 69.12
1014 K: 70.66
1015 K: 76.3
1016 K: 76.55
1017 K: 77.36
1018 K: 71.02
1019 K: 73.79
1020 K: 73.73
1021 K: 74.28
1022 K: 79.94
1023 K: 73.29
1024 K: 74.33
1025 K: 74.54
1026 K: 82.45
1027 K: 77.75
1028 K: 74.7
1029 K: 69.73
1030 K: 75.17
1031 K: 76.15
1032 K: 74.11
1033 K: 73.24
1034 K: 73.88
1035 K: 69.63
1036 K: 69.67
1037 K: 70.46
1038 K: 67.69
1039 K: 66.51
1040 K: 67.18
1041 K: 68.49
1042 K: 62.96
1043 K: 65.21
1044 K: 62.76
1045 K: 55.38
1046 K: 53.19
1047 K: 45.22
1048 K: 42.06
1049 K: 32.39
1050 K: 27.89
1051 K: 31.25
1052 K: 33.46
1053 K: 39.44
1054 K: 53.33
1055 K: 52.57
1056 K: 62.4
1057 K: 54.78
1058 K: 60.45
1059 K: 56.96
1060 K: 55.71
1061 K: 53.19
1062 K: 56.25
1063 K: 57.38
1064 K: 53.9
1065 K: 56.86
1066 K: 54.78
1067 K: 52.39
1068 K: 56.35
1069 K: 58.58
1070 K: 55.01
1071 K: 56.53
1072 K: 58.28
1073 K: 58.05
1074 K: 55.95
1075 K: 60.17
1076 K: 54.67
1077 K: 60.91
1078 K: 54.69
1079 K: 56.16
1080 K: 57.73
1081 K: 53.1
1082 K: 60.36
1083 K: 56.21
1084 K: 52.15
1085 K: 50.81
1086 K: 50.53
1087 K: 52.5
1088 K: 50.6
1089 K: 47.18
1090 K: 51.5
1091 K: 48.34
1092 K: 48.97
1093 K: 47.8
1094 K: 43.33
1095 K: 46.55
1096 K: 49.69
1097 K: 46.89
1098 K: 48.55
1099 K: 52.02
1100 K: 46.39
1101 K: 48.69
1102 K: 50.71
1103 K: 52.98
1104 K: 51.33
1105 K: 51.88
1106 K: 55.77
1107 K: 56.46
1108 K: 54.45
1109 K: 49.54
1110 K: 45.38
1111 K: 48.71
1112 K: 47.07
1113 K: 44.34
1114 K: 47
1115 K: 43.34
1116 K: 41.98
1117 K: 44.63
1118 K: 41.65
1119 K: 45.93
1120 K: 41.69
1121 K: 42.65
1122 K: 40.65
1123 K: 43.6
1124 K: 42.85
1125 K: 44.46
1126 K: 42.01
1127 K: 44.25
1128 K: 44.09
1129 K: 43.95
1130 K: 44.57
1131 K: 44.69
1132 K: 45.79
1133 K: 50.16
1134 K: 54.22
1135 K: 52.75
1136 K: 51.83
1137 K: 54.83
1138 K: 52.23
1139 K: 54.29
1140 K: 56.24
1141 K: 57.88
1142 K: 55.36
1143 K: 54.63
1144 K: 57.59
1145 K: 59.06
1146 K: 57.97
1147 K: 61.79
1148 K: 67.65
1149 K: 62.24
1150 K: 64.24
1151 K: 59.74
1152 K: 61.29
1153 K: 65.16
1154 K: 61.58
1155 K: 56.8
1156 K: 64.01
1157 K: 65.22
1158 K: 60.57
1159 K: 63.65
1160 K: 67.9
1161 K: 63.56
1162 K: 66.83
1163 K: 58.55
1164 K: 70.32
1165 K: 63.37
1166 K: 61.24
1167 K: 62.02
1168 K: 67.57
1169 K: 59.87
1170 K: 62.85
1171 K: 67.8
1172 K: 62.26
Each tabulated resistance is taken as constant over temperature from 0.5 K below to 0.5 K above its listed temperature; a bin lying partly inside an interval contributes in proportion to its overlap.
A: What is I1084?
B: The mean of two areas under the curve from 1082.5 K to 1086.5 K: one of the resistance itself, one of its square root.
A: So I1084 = 119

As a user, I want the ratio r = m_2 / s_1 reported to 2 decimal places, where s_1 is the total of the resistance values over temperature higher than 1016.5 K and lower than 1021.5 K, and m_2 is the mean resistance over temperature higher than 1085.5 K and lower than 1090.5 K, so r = 0.14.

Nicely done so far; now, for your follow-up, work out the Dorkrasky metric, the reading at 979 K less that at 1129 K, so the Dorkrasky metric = 12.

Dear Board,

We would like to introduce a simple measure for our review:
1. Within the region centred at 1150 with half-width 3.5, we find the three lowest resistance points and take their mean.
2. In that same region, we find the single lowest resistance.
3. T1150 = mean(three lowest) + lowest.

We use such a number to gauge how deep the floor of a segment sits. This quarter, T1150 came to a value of 121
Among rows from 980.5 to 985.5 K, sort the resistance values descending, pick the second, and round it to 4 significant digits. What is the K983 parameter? 59.61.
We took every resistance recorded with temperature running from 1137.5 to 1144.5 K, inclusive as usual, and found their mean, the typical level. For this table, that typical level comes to 55.5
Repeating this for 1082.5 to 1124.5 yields 48.2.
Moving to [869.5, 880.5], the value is 48.3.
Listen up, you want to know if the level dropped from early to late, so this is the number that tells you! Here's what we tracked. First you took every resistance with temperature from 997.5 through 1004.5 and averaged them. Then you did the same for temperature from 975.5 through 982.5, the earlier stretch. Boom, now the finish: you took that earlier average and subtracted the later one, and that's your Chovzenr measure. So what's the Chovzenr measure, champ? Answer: -7.2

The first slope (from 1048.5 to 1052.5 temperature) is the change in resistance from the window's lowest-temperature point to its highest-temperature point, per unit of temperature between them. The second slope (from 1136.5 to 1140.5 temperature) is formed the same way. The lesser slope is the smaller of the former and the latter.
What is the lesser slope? 0.4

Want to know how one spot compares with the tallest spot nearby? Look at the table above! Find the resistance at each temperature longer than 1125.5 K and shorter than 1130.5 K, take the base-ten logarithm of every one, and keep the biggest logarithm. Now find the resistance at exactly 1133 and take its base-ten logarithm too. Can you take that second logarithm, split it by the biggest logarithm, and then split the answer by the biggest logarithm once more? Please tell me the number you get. 0.63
